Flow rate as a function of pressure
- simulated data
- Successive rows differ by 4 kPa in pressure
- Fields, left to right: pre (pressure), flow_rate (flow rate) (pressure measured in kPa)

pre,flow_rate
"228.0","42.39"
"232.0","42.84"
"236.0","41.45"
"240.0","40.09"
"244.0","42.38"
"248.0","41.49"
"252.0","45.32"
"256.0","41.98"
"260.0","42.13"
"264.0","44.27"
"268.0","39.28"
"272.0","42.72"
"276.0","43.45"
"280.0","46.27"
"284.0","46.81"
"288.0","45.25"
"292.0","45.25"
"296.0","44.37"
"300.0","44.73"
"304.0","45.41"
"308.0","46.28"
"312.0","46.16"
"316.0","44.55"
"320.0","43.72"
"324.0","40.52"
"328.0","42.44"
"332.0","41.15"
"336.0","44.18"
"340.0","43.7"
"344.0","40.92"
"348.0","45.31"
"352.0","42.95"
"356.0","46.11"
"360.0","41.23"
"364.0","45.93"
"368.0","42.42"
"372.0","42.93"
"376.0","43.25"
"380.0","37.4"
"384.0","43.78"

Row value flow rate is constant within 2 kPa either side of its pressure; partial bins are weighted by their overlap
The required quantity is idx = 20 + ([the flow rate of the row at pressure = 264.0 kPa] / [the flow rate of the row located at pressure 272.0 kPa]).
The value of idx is 21.04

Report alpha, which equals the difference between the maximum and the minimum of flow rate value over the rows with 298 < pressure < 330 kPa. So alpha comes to 5.8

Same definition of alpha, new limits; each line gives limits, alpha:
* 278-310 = 2.4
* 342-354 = 4.4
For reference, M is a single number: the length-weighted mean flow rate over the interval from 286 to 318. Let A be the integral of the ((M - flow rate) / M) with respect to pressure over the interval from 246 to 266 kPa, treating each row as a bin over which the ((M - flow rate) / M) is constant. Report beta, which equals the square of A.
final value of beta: 1.0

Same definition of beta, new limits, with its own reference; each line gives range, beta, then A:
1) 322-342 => 1.6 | 1.3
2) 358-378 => 0.9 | 0.9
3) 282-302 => 0.0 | 0.0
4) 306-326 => 0.2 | 0.4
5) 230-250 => 2.5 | 1.6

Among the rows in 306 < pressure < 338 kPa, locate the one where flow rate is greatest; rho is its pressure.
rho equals 308.0 kPa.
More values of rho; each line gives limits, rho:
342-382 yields 356.0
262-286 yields 284.0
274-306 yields 284.0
